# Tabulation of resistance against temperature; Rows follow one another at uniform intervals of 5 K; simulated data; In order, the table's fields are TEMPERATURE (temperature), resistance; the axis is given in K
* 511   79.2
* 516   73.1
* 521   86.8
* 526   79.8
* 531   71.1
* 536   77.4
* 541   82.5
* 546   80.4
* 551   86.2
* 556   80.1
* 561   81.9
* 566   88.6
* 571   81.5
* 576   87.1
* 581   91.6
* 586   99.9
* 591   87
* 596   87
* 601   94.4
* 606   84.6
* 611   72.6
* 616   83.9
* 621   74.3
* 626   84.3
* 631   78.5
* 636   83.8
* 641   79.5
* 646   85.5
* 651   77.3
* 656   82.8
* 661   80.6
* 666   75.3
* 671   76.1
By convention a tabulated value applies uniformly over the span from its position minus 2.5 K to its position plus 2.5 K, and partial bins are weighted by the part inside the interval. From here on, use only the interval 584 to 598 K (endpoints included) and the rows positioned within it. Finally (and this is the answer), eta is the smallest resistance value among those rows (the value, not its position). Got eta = 87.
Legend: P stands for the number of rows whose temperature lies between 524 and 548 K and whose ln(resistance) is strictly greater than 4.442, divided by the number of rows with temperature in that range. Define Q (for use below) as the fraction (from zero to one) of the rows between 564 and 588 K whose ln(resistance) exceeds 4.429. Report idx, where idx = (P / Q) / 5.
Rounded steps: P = 0.00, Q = 0.80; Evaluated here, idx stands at 0.00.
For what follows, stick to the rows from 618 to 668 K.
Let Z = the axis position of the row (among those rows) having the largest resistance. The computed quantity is 646 K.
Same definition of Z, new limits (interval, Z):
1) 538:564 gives 551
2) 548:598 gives 586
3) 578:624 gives 586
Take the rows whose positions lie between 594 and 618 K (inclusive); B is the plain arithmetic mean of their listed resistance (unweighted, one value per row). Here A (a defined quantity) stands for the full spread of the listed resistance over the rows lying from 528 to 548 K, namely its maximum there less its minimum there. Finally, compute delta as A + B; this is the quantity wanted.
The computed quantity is 96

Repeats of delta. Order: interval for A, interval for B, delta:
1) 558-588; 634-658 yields 100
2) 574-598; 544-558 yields 95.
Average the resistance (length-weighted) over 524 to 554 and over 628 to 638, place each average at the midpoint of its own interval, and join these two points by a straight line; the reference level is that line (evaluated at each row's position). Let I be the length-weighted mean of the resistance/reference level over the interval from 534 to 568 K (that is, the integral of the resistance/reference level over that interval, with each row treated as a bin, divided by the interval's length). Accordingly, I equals 1.03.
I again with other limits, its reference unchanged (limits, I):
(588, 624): 1.04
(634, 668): 0.99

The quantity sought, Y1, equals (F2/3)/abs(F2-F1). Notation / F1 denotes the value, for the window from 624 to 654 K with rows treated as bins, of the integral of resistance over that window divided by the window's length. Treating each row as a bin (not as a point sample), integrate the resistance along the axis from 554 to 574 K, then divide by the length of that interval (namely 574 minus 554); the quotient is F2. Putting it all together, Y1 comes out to 15.9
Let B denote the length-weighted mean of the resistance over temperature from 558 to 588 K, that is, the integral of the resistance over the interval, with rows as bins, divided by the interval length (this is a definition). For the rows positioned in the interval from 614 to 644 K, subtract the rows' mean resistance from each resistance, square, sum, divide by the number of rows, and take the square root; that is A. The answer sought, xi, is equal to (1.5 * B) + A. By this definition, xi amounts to 136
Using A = 3.7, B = 88.1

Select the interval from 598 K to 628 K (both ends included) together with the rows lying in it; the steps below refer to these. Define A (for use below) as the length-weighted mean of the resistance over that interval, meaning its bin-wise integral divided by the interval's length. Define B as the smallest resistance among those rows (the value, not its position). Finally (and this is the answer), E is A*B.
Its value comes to 5982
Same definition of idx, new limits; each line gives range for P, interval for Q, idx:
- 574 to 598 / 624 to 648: 0.50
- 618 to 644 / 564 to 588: 0.00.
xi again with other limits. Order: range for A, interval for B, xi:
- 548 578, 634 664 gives 125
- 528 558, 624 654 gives 127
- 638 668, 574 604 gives 140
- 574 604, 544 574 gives 130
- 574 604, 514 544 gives 123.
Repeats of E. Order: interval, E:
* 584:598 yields 7930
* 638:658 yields 6284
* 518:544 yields 5646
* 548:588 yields 6958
